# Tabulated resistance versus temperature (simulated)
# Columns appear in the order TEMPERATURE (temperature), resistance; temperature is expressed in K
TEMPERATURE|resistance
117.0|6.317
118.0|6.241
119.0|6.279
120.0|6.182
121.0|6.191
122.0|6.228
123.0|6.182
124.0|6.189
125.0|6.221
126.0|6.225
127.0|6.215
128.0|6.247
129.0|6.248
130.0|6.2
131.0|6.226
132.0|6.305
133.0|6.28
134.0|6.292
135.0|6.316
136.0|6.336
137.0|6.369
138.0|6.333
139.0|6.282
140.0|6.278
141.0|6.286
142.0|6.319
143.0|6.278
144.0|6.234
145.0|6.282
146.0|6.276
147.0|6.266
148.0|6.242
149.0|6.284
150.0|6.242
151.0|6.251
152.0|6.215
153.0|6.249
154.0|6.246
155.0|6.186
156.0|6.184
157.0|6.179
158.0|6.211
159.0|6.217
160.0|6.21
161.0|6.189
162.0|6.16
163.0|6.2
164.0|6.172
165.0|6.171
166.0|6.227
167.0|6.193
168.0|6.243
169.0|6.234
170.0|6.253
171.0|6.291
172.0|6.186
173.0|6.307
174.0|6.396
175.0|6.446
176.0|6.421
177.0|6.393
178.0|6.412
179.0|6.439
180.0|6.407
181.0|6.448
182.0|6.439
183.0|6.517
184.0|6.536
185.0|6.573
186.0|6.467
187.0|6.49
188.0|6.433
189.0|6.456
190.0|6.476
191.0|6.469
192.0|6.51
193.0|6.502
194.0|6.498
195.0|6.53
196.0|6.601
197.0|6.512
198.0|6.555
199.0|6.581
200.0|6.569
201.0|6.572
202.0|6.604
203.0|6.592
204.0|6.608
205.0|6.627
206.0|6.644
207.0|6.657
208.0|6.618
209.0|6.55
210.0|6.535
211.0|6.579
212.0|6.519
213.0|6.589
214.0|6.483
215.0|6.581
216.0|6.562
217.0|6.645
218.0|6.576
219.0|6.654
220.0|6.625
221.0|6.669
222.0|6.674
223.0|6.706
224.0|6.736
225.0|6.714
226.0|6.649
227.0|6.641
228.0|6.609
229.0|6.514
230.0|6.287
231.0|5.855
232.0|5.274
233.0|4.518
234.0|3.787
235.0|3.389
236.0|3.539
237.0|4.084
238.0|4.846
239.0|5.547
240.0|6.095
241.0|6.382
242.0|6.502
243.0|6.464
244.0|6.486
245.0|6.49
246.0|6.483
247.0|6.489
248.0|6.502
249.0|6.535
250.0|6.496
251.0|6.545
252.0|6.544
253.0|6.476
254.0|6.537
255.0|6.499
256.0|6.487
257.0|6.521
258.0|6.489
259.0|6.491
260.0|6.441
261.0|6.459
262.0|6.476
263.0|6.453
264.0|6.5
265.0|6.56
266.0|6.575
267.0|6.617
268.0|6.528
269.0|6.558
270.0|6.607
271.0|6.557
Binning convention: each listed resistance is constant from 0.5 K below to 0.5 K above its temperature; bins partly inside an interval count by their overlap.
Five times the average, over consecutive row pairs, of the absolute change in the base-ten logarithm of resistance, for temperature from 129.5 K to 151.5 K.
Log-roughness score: 0.010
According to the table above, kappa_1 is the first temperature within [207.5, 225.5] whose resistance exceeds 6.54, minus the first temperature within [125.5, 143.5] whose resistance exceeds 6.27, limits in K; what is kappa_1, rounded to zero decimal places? 76 K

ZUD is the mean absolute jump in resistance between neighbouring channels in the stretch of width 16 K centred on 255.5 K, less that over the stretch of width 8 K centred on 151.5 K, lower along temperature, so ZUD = 0.000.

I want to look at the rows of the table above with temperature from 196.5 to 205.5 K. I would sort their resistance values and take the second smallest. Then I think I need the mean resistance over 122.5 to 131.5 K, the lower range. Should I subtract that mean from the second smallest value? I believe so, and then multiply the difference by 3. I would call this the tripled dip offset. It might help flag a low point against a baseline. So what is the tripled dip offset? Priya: 1.0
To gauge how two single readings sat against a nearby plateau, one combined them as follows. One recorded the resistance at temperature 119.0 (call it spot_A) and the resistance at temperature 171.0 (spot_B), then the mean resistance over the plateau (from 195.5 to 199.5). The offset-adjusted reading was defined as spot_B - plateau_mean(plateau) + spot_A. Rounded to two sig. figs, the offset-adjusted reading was 6.0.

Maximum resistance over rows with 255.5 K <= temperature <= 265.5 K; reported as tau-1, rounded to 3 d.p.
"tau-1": 6.560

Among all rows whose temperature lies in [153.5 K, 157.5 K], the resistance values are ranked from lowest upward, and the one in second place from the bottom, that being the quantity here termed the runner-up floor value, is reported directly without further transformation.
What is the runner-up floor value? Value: 6.184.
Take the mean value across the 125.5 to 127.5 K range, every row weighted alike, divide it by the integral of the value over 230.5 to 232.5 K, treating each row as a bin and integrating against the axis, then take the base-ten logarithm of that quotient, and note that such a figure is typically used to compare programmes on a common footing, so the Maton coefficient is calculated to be -0.25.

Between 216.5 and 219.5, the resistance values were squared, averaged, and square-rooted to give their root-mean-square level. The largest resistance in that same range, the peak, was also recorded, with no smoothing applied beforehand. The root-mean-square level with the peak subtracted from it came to -0.029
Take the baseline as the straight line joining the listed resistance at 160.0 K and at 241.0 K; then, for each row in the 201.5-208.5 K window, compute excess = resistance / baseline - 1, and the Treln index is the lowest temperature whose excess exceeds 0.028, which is 202.0 K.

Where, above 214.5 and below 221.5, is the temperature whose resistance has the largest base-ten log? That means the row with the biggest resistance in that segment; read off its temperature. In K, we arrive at 221.0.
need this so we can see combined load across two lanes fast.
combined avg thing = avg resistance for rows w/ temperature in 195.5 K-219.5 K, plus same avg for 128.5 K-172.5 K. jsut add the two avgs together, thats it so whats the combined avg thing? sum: 12.8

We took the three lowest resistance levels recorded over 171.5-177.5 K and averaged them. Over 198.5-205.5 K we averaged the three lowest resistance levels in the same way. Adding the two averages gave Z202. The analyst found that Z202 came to 12.9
